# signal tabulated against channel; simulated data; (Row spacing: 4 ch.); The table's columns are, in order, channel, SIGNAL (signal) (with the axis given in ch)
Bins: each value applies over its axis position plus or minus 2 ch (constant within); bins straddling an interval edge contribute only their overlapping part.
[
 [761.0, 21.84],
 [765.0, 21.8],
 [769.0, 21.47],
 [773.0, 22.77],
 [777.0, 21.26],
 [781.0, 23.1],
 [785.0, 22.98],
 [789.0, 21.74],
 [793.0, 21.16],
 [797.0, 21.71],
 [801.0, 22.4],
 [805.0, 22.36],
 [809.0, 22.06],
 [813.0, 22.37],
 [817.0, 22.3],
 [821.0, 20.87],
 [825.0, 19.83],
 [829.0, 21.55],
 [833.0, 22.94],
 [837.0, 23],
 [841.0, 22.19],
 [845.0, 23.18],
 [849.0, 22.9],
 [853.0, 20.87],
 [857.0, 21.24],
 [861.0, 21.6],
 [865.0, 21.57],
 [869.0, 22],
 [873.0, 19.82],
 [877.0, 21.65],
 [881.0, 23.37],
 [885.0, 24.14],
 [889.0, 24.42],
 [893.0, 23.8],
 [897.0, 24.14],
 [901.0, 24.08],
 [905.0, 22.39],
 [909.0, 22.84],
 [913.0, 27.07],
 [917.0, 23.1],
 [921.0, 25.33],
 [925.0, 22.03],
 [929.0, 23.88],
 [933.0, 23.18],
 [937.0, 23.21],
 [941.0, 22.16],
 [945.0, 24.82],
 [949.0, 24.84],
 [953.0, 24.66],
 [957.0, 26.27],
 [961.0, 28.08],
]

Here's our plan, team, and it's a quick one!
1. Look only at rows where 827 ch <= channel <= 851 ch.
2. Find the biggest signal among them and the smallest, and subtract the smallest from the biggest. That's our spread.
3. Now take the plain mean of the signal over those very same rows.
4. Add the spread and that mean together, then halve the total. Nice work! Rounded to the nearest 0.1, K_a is 12.1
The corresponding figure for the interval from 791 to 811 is 11.6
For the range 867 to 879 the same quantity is 11.7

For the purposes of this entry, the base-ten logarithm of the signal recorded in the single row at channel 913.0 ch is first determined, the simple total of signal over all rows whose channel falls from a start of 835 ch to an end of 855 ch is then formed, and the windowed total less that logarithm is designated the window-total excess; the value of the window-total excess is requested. 111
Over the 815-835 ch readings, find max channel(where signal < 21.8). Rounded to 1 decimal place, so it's 829.0 ch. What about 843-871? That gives 865.0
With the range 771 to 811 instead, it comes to 797.0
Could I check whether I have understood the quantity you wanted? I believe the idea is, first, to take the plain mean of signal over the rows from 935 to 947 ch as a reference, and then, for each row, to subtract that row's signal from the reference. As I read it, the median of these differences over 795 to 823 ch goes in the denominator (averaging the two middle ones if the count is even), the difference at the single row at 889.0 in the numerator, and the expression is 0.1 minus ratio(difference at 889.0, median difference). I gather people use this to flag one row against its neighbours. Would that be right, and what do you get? 1.0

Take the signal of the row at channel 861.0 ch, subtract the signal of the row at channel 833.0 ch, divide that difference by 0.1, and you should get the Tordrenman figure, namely -13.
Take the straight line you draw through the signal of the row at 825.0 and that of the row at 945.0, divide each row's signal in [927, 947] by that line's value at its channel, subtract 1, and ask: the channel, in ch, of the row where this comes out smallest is 941.0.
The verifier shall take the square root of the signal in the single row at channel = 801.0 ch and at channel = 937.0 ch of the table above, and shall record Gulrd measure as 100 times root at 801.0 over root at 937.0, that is 98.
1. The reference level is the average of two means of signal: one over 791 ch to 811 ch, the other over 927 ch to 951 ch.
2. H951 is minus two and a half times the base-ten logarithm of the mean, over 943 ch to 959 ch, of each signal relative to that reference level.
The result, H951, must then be -0.11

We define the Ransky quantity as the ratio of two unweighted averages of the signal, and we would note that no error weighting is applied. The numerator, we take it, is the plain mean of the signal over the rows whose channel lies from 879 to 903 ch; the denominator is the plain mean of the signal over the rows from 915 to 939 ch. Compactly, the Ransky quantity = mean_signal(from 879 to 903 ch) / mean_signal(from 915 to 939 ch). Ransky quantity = 1.02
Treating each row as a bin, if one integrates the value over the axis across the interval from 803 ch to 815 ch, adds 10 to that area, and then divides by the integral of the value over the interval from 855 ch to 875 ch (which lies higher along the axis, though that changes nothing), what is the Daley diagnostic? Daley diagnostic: 0.7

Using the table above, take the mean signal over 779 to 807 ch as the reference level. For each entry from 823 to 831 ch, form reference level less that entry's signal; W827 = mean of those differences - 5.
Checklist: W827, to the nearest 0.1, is -3.5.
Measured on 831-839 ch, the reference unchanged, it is -5.8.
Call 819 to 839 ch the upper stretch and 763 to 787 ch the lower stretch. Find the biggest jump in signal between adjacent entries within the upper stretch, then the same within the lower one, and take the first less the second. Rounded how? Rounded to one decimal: -0.1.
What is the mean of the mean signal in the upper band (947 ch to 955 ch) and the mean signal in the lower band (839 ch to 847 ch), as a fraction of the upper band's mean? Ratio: 0.96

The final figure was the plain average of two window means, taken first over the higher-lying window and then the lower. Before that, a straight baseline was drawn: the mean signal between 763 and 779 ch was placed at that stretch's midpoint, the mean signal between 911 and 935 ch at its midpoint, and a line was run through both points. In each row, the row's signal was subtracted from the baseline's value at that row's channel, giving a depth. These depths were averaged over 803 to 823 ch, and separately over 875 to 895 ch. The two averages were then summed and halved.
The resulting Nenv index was 0.3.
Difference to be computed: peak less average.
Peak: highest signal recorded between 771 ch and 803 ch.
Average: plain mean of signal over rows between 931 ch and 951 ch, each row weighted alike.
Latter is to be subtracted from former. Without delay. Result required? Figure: -0.5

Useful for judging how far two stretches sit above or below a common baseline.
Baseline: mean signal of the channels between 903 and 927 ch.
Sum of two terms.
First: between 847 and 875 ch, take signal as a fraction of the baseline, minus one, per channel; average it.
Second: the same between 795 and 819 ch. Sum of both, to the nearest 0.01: -0.17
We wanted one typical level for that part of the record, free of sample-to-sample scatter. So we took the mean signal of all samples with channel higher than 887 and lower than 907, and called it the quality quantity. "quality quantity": 23.8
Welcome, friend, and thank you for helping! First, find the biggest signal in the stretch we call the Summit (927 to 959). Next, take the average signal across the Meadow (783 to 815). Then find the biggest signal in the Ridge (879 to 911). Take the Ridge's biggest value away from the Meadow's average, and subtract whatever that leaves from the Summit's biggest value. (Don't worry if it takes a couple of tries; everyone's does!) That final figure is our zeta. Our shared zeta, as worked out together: 28.6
